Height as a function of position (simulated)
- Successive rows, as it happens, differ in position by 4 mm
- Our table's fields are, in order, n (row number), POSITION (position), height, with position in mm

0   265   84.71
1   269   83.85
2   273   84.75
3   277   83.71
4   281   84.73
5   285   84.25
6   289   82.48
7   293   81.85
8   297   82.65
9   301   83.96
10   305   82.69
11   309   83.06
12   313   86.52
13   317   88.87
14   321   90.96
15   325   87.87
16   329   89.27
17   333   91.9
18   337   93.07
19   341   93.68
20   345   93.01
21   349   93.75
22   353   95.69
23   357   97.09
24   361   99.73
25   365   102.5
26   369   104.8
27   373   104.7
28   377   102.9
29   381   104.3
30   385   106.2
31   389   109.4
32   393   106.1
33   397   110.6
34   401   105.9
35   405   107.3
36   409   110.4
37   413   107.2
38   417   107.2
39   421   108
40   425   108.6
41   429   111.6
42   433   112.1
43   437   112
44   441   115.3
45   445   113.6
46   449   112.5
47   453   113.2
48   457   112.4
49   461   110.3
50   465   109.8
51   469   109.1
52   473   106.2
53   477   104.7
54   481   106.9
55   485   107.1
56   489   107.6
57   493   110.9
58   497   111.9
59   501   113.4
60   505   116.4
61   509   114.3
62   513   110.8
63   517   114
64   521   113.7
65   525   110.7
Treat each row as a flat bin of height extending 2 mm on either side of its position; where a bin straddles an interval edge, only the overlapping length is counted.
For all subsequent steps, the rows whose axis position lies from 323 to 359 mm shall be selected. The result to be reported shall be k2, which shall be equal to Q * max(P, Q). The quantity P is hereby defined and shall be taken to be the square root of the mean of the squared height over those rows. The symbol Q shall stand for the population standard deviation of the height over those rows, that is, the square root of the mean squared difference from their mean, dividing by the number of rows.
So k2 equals 252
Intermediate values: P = 93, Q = 2.71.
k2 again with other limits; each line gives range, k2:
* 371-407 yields 244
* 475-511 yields 413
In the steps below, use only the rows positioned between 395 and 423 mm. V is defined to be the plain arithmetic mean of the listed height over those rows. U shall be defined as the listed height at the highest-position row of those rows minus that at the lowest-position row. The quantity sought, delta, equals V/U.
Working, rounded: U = -3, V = 108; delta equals -42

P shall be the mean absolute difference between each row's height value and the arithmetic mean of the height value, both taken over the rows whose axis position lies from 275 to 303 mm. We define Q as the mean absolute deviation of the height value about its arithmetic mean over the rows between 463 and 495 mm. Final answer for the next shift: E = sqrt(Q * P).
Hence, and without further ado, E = 1.2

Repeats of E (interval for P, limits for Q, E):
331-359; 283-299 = 1.0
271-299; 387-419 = 1.3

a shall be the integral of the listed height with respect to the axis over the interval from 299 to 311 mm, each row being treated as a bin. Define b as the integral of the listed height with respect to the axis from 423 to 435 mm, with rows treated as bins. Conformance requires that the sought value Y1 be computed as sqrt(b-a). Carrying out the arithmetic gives 18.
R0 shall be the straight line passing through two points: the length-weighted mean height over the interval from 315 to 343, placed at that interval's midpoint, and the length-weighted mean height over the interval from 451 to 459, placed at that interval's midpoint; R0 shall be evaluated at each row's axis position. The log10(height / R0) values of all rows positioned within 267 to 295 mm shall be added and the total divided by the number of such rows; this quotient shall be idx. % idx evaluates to 0.0065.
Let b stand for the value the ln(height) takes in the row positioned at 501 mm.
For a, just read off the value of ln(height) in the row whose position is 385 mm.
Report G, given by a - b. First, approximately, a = 4.67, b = 4.73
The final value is -0.07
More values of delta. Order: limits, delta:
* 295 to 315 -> 22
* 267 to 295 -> -42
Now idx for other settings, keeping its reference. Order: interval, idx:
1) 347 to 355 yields 0.0003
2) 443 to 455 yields 0.0052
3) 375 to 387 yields 0.0195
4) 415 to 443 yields 0.0095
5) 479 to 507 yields -0.0335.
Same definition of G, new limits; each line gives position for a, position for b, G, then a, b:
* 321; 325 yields 0.03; 4.51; 4.48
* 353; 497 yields -0.16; 4.56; 4.72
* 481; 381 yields 0.02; 4.67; 4.65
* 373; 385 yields -0.01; 4.65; 4.67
